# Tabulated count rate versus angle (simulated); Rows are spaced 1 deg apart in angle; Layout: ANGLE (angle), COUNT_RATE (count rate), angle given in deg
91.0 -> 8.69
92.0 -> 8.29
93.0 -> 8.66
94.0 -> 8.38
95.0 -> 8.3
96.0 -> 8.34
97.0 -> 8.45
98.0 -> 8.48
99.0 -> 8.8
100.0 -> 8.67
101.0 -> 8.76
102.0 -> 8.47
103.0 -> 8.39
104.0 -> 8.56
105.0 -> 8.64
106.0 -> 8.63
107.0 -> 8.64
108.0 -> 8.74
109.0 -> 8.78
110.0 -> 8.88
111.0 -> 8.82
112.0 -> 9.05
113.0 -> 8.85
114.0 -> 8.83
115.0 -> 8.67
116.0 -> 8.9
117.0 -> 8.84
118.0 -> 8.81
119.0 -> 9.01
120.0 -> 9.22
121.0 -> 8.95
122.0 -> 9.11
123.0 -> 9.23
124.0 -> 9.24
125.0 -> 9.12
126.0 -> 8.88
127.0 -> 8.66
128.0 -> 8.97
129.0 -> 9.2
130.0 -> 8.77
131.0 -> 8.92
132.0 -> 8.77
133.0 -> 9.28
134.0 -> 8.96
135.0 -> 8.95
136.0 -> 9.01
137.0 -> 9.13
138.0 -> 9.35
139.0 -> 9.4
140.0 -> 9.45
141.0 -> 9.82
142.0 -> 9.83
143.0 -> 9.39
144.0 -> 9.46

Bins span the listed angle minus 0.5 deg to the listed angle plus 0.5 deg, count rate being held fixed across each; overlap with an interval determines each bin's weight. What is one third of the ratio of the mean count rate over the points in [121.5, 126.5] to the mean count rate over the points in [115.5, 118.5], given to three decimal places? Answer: 0.343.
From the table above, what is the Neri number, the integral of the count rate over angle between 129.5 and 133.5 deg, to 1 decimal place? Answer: 35.7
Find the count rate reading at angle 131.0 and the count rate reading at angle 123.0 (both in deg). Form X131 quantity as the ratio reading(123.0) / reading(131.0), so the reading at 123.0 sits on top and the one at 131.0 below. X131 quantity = 1.03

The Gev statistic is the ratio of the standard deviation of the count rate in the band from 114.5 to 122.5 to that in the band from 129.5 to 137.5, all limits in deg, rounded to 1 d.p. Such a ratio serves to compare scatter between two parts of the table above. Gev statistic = 1.0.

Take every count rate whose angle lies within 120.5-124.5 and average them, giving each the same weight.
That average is 9.13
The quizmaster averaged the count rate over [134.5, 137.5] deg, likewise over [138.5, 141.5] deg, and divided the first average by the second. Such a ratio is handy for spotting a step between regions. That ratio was 0.94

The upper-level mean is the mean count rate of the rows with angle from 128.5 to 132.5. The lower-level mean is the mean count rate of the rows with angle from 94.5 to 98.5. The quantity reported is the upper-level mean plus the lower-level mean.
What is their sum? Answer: 17.3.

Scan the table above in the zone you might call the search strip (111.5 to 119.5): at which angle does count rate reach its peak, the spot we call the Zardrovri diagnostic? 112.0 deg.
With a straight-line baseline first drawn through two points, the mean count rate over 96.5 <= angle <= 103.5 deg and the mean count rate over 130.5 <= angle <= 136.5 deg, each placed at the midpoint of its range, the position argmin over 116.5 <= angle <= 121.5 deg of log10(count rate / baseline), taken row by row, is 118.0 deg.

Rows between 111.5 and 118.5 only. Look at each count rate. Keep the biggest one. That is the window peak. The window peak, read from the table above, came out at 9.05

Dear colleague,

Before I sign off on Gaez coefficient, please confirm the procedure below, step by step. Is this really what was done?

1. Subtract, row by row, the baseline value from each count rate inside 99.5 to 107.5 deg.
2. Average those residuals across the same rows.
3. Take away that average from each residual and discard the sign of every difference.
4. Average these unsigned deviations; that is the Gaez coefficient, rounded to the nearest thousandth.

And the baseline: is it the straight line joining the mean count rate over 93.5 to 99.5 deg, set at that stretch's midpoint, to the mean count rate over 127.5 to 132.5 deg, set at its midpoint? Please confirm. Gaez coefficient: 0.087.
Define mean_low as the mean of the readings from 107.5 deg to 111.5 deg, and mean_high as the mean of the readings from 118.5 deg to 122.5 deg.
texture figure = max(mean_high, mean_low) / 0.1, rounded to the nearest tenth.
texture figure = 90.7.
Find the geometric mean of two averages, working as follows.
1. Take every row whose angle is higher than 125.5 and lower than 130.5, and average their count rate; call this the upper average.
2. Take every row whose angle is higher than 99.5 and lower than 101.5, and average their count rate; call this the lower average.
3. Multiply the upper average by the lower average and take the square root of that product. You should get 8.81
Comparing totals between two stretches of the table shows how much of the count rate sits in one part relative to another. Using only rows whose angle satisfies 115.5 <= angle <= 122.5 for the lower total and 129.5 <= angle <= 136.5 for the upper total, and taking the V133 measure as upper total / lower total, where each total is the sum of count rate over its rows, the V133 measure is 1.00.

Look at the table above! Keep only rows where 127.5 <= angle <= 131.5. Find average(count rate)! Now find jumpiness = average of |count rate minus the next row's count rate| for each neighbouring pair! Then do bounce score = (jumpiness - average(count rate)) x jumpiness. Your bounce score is -2.3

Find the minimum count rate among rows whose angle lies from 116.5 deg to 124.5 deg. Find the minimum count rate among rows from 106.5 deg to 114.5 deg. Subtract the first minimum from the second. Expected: -0.17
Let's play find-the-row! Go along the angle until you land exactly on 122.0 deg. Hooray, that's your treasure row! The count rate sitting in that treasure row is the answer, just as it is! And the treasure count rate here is 9.11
